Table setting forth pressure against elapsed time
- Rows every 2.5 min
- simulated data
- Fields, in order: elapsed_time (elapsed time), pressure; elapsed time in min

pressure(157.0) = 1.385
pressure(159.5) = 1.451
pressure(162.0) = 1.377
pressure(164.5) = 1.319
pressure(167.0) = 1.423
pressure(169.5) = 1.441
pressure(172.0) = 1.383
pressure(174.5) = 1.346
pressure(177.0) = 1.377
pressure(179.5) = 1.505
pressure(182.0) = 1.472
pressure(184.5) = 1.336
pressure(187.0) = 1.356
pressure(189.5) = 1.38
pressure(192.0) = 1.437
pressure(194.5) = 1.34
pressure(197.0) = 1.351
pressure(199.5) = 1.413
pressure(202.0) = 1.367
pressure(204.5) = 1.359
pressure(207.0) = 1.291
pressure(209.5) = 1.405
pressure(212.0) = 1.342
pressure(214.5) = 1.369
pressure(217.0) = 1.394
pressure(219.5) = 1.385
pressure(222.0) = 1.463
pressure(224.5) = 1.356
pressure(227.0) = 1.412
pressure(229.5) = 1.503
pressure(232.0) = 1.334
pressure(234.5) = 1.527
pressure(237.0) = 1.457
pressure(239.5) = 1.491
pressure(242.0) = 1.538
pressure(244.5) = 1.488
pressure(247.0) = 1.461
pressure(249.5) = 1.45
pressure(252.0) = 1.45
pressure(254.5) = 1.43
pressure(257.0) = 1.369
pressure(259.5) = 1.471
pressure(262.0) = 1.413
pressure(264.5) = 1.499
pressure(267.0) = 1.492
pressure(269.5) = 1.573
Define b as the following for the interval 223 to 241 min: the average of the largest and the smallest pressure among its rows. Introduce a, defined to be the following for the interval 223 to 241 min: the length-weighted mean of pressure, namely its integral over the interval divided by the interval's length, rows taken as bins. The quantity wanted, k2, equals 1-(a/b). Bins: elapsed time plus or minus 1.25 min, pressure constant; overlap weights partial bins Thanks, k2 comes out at -0.0078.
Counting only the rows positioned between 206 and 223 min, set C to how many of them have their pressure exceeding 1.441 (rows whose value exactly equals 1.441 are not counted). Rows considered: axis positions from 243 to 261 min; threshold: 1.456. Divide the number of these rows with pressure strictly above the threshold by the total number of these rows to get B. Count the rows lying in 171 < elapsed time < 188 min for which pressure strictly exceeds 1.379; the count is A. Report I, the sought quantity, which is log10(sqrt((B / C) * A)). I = 0.05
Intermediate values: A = 3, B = 0.43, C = 1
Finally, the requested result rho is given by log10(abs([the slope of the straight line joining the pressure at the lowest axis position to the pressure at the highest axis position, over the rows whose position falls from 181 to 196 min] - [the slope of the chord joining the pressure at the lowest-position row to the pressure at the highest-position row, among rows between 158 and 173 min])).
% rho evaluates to -2.29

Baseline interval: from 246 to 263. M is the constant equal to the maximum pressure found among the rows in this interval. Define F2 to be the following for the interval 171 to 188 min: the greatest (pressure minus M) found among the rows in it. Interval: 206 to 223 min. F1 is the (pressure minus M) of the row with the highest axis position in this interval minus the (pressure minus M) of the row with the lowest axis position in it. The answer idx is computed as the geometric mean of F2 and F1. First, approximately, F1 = 0.17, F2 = 0.034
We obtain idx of 0.076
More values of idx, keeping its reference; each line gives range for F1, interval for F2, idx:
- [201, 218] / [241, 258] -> 0.043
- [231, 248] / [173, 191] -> 0.066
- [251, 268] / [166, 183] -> 0.038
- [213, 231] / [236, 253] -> 0.095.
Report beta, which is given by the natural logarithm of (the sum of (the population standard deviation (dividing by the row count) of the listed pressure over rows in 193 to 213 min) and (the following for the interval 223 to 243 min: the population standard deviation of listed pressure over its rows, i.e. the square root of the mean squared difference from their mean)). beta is -2.22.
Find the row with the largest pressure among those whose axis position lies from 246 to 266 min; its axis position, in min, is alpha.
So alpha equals 264.5 min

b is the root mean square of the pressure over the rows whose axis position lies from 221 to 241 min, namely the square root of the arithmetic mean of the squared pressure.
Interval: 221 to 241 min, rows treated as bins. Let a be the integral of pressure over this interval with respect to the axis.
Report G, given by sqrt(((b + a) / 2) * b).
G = 4.7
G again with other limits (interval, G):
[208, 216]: 2.9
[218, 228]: 3.3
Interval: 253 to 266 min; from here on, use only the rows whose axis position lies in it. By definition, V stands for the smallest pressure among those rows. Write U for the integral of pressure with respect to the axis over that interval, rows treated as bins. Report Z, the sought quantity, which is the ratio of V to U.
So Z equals 0.0732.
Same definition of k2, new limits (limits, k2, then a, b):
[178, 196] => 0.0126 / 1.40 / 1.42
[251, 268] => -0.0081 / 1.45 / 1.43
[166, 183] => 0.0037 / 1.42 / 1.43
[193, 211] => -0.0071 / 1.36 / 1.35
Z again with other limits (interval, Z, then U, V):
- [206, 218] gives 0.0791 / 16.3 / 1.291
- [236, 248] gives 0.0816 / 17.9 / 1.457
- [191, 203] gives 0.0809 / 16.6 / 1.34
